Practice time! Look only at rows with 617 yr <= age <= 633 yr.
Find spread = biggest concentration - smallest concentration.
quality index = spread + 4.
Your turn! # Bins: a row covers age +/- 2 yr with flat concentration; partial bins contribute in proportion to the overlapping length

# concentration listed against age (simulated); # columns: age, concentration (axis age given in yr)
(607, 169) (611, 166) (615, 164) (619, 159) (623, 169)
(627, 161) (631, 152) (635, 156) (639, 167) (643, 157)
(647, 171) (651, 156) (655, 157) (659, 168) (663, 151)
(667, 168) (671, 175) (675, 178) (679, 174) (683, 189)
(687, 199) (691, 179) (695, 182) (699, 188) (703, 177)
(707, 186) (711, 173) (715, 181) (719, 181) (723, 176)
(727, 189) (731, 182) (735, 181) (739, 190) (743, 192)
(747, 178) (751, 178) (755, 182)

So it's 21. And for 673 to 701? 29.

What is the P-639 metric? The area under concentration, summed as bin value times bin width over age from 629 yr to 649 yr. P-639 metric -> 3212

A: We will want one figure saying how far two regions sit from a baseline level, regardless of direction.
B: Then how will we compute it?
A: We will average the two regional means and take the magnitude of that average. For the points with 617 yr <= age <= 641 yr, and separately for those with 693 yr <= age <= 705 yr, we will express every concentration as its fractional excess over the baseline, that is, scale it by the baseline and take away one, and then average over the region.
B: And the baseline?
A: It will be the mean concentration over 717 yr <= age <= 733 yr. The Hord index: 0.058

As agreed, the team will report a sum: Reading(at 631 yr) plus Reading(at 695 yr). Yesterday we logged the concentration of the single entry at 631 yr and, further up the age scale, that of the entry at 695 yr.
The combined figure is 334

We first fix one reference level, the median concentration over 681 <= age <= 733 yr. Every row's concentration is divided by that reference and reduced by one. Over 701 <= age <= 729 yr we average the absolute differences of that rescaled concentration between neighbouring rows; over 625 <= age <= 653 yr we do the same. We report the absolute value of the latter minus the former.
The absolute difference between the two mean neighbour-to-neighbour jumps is 0.014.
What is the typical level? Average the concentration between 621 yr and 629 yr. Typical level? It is 165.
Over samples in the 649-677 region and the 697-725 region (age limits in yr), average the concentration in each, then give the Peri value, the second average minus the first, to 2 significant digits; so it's 16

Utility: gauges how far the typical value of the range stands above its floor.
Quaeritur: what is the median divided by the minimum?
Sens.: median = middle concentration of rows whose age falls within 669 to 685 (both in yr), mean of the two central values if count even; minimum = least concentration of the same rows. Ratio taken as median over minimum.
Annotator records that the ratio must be 1.014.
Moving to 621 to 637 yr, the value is 1.043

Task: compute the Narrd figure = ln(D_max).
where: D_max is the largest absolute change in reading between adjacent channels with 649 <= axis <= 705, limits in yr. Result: 3.00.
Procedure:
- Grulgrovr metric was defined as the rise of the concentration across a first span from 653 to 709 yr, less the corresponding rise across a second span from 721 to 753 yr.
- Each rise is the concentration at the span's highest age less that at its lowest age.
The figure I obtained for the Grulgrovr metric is 27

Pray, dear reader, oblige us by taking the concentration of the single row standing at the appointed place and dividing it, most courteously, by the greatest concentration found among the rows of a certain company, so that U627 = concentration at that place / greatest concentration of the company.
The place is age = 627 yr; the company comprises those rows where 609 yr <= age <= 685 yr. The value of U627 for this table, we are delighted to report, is 0.85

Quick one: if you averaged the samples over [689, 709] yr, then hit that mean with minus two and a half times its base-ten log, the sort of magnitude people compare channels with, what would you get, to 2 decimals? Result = -5.65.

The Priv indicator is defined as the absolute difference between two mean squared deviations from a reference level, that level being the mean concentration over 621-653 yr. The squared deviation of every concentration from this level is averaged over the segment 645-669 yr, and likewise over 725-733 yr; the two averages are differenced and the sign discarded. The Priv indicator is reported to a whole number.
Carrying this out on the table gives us 550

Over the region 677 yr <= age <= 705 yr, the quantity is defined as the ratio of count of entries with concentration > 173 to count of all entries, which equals 1.0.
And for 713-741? 1.0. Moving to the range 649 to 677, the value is 0.3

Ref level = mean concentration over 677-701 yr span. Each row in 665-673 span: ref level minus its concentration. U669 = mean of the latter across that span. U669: 14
